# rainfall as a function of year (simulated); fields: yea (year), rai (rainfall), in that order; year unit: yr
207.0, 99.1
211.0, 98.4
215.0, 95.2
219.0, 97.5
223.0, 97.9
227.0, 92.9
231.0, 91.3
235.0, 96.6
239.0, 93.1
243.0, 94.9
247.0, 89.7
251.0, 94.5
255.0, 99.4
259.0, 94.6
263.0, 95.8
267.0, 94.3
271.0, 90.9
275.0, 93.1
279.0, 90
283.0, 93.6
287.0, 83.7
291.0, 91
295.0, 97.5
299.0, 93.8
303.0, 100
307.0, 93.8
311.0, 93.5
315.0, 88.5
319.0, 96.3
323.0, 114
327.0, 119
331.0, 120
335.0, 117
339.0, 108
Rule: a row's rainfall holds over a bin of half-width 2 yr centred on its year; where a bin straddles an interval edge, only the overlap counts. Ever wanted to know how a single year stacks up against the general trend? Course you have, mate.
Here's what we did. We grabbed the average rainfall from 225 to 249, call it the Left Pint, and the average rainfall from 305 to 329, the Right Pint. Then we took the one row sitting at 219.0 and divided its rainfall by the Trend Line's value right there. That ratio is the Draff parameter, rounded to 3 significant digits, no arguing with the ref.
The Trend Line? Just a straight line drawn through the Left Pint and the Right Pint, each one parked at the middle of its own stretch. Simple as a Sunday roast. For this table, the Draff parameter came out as 1.07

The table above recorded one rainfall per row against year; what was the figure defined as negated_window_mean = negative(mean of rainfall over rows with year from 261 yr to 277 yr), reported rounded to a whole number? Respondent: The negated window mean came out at -94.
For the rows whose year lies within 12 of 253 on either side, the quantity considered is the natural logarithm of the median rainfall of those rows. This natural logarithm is 4.55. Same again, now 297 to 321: 4.54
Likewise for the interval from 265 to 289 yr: 4.52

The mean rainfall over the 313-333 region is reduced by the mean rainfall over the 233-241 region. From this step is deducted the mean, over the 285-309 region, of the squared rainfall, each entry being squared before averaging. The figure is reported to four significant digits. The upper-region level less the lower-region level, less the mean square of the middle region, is -8719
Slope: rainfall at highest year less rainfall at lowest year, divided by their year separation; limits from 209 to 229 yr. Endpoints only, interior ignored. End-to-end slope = -0.34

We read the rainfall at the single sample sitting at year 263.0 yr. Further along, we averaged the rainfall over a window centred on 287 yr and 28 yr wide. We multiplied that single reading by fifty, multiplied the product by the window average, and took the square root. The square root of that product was 663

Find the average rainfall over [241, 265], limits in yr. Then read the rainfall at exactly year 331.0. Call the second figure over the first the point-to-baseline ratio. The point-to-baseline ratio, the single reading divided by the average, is 1.27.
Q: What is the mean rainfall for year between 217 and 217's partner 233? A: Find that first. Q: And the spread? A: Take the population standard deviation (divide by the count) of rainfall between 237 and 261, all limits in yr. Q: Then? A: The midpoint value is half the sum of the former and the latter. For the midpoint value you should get 48.9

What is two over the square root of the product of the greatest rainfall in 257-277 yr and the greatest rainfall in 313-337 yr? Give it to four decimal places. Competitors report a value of 0.0187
